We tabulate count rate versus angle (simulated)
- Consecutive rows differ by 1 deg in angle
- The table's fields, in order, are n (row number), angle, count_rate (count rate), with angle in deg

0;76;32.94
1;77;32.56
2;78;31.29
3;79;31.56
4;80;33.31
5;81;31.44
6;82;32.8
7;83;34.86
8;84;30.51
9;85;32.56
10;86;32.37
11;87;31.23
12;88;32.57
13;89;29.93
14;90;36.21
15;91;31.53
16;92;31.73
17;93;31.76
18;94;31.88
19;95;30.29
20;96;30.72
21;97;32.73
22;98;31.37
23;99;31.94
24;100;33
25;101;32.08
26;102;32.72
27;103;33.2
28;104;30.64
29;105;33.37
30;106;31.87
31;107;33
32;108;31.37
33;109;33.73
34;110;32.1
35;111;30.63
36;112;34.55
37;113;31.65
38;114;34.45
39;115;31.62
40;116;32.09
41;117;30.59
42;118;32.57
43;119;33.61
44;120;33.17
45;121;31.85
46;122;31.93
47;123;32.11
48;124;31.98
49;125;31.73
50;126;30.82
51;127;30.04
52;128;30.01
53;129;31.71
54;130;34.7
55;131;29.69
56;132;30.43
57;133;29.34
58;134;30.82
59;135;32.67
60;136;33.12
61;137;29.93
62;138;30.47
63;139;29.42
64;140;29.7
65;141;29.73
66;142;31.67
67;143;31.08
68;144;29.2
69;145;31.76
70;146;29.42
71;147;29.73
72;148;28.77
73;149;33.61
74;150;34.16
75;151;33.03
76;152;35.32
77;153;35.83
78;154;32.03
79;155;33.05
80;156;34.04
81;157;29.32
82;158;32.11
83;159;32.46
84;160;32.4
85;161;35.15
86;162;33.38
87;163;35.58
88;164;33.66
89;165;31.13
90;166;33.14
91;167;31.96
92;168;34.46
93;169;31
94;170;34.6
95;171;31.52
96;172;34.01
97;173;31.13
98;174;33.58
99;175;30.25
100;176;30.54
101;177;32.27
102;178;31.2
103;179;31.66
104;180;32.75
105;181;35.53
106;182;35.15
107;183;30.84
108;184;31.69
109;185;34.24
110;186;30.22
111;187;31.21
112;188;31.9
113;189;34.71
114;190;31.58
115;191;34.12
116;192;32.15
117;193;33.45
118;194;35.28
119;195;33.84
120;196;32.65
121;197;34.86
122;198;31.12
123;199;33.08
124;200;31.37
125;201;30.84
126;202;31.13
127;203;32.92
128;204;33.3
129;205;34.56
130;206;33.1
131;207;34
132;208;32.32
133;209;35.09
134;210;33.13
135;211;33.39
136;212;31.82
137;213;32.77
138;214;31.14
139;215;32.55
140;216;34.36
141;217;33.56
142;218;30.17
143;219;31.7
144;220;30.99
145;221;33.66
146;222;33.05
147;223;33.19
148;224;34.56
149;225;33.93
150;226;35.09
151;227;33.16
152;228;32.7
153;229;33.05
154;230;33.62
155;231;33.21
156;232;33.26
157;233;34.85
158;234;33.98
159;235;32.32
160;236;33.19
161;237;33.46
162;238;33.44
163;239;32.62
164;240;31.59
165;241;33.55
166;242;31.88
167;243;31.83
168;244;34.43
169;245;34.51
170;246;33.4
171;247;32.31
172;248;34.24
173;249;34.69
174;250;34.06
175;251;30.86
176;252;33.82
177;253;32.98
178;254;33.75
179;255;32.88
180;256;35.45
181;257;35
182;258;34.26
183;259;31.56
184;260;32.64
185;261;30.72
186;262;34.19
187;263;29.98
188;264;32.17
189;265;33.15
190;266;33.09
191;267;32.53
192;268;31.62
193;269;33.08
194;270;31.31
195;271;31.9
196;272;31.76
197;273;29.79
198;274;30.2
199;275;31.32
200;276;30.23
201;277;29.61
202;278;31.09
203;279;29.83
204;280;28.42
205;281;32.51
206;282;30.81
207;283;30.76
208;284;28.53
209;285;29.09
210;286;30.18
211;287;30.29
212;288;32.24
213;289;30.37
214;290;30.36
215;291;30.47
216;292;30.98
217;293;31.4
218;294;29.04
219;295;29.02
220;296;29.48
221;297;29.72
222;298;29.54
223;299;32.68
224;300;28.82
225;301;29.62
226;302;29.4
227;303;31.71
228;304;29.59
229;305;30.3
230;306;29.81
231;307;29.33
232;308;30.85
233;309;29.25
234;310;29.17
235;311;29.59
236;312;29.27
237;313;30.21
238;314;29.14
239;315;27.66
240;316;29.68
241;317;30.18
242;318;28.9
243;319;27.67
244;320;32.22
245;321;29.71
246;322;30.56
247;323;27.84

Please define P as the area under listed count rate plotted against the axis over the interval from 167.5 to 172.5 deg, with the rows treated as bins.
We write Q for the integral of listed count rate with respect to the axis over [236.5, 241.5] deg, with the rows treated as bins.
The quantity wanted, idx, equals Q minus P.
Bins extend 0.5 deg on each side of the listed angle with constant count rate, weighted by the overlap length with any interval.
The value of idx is -1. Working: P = 166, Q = 165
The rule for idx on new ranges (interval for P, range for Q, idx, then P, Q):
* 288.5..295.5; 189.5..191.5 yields -146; 212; 66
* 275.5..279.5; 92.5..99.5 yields 100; 121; 221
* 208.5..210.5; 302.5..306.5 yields 53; 68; 121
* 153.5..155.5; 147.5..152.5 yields 100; 65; 165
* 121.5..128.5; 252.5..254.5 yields -152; 219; 67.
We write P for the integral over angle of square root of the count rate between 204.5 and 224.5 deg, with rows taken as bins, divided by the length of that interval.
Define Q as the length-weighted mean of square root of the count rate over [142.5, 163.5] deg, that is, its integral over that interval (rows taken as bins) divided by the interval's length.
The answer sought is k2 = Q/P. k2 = 0.99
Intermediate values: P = 5.74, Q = 5.69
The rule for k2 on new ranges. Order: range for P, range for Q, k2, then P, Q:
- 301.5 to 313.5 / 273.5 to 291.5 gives 1.01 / 5.47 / 5.51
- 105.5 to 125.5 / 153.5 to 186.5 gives 1.00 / 5.69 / 5.71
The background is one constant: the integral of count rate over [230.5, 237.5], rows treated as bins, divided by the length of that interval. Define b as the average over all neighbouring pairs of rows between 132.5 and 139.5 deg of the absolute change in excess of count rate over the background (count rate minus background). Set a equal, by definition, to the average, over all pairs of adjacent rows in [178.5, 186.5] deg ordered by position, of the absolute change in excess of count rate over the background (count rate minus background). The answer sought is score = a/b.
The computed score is 1.6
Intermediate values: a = 2.3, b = 1.43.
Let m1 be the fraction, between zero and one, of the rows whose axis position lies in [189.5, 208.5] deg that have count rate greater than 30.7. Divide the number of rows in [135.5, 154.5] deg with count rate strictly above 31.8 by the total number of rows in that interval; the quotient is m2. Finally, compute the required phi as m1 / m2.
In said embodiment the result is 2.71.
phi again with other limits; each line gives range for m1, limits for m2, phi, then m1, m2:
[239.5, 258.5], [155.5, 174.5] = 1.36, 1.00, 0.737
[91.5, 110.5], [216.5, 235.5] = 1.06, 0.89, 0.842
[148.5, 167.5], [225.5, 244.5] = 1.00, 0.95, 0.947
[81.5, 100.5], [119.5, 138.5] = 2.00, 0.84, 0.421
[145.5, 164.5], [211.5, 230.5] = 1.00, 0.79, 0.789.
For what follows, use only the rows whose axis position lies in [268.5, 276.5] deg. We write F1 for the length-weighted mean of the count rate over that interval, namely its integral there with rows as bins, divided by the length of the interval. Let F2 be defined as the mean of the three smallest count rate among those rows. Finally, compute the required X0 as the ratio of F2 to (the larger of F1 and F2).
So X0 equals 0.964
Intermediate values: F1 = 31.2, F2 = 30.1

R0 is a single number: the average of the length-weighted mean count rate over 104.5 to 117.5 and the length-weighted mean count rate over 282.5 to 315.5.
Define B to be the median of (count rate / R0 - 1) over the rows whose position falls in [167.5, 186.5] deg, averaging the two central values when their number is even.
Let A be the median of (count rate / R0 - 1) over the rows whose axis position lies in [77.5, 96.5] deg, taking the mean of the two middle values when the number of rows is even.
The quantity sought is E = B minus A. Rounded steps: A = 0.02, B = 0.017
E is -0.001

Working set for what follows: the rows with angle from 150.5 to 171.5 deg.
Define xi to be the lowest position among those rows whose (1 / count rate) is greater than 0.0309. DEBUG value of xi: 154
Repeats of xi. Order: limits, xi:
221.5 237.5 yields 235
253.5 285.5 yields 259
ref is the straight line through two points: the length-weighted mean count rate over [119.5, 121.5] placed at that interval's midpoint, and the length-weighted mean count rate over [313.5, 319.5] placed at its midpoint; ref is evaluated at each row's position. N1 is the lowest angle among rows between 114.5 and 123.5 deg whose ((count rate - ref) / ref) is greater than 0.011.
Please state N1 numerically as 119 deg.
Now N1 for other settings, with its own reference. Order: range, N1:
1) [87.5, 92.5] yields 90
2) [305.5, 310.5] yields 306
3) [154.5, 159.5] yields 155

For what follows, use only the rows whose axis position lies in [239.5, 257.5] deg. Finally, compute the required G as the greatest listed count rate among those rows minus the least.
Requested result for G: 4.6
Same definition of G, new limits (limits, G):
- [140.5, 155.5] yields 7.1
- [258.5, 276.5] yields 4.4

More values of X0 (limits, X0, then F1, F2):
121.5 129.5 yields 0.968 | 31.3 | 30.3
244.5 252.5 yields 0.961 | 33.5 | 32.2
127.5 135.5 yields 0.952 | 31.2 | 29.7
